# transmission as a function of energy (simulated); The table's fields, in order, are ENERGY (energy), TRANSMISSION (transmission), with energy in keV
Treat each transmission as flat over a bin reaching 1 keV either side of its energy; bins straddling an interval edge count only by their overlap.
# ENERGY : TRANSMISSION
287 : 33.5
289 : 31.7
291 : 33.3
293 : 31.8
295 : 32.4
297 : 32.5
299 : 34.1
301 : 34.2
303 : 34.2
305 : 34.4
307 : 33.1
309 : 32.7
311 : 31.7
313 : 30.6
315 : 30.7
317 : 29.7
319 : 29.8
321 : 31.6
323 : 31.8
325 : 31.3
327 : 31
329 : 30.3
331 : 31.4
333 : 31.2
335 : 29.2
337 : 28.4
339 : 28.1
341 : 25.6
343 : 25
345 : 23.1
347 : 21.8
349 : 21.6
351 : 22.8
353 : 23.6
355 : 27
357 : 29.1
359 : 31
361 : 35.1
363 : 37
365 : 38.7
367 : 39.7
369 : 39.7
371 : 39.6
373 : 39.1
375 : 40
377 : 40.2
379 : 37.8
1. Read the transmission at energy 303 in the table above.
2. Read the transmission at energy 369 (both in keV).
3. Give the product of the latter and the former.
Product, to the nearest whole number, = 1358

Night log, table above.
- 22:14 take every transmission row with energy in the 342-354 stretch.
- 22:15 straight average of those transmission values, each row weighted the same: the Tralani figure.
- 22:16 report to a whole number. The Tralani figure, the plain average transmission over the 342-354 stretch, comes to 23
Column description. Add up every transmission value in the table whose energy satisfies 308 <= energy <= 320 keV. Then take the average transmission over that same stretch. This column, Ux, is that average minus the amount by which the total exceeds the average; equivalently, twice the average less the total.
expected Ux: -123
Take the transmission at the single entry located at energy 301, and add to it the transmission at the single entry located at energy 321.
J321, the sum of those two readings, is 66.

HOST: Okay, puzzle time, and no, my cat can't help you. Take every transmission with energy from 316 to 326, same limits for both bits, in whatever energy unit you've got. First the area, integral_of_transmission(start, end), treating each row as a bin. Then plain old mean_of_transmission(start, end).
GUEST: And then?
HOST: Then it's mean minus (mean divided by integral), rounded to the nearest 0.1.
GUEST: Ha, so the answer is 30.7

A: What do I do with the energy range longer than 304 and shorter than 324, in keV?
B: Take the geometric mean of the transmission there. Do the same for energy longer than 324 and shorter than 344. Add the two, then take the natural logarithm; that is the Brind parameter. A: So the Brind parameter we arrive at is 4.10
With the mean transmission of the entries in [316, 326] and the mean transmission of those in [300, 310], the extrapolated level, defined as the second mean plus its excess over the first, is 36.6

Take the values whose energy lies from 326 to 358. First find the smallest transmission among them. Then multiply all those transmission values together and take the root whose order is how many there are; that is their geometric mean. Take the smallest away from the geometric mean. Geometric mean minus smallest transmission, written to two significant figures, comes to 5.0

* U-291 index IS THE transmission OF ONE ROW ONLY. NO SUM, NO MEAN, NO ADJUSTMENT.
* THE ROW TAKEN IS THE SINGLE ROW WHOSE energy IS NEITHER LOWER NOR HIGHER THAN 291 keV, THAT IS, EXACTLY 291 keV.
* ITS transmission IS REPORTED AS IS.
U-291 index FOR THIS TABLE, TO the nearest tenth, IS 33.3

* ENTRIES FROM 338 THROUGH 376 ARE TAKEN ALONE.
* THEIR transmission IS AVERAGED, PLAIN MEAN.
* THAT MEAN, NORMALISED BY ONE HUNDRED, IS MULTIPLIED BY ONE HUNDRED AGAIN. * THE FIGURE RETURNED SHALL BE 30.9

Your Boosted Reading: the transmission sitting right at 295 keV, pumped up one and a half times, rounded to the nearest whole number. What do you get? 49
